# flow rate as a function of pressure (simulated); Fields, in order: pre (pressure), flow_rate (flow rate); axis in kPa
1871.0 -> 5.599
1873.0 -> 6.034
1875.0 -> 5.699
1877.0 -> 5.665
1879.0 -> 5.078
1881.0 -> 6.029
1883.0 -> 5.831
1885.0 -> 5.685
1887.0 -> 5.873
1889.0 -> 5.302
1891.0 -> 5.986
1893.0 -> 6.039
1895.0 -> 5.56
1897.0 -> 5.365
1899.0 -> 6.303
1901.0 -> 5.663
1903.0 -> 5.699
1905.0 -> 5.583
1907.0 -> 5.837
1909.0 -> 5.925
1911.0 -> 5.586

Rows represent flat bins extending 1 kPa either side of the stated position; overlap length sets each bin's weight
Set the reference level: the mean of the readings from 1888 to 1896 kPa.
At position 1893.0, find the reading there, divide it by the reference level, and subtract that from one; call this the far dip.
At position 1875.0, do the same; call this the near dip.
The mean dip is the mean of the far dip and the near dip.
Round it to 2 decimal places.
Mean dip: -0.03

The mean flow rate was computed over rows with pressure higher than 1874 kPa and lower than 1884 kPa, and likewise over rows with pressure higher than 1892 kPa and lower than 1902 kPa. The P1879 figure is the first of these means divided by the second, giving 0.98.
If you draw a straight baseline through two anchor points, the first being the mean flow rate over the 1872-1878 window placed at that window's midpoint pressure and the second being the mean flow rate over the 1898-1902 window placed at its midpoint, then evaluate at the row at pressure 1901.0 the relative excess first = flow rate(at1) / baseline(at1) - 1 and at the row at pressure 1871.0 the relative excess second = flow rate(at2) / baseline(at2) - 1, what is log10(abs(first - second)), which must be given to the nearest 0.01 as -1.60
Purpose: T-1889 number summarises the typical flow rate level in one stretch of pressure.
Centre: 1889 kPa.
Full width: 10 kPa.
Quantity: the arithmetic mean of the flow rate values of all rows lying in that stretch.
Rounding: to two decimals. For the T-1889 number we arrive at 5.78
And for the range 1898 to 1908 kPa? 5.82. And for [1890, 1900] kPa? 5.85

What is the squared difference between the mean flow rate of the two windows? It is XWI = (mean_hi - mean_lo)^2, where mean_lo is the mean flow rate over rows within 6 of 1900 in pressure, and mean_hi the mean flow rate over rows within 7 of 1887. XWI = 0.016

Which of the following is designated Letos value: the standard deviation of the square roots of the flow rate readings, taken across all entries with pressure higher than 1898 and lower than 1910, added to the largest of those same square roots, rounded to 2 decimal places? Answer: 2.56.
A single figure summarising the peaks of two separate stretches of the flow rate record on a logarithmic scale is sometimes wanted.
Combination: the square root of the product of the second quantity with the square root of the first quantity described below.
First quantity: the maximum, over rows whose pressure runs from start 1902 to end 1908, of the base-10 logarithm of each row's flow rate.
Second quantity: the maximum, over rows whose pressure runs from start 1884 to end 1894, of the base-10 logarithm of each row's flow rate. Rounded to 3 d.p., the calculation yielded 0.827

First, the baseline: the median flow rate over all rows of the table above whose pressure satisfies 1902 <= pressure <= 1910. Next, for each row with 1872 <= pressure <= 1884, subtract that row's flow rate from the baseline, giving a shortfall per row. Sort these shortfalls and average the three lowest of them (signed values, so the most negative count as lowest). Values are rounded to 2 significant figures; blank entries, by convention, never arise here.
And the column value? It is -0.20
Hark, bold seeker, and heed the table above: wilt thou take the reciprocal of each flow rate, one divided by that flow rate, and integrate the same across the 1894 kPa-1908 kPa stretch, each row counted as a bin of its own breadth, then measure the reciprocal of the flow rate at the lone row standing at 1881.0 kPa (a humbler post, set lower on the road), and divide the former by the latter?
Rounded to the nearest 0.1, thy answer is 14.8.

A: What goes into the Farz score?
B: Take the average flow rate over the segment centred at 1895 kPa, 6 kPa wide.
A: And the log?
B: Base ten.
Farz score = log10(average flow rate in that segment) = 0.752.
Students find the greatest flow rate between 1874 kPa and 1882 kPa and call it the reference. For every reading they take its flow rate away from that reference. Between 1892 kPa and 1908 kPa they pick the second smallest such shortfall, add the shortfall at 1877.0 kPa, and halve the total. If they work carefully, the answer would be 0.18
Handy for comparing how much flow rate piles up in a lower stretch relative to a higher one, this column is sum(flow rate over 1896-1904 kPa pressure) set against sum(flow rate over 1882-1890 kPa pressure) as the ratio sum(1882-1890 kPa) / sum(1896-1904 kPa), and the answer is 0.985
